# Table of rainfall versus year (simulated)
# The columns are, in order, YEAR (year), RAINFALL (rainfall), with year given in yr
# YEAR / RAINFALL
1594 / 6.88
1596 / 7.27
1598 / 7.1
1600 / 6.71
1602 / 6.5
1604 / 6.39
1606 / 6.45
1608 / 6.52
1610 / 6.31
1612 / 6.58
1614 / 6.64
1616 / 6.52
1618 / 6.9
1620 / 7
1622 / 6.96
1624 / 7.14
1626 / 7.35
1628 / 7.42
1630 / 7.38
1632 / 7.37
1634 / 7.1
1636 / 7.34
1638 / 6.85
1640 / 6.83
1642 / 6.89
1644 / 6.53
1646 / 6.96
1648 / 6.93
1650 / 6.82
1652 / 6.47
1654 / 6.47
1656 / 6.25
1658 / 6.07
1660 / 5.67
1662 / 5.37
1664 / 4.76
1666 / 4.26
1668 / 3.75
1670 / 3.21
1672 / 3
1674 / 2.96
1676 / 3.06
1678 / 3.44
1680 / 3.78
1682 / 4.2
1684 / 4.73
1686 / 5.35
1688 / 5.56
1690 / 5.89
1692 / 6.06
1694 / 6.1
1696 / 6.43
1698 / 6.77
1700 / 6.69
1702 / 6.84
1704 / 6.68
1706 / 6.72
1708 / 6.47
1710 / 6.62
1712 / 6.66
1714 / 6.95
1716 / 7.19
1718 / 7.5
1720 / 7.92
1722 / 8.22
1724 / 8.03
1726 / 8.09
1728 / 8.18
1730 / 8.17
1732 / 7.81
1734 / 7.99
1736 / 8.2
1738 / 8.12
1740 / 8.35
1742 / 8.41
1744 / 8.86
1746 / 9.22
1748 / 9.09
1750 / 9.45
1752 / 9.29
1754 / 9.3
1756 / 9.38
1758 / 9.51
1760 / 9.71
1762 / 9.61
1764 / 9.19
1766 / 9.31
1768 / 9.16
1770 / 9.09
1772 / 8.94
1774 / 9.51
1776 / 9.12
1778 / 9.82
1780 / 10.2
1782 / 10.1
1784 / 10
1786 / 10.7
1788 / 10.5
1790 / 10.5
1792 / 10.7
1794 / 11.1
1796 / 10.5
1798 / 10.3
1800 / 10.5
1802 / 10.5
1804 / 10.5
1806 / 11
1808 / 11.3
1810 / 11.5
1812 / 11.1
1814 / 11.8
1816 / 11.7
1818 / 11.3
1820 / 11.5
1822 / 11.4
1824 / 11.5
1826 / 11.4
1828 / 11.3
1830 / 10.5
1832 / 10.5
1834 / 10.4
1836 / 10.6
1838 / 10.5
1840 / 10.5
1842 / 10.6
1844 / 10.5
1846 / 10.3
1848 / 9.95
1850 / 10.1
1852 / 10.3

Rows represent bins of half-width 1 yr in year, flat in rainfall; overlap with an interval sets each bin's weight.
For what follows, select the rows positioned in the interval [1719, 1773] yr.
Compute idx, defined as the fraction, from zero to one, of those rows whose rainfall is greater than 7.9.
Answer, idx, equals 0.96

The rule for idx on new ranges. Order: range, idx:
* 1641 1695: 0.00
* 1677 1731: 0.22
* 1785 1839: 1.00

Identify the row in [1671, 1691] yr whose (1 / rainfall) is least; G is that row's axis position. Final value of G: 1690 yr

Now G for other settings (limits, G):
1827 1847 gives 1828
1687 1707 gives 1702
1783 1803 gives 1794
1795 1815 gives 1814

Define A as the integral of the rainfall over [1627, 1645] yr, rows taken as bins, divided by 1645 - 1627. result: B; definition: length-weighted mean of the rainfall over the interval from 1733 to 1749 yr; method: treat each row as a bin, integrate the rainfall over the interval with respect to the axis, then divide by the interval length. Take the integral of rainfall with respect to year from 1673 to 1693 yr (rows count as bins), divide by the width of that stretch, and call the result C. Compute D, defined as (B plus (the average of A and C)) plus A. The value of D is 21.4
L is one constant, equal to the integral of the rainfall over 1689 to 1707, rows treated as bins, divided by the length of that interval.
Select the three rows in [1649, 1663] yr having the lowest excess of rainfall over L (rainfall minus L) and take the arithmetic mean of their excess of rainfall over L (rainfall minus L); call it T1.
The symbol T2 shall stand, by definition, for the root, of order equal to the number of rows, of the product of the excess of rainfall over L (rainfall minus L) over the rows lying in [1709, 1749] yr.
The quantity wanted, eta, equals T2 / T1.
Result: -2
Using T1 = -1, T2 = 1.2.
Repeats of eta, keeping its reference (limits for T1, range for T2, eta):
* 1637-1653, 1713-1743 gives 10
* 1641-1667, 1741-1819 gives -2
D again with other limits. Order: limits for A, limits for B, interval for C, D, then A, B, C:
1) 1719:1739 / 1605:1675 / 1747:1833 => 23.5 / 8.1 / 6.2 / 10.3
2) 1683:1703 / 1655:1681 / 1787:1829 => 18.9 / 6.0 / 4.3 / 11.0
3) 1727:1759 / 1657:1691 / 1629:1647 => 21.0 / 8.7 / 4.4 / 7.0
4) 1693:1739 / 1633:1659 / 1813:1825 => 23.5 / 7.3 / 6.7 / 11.5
